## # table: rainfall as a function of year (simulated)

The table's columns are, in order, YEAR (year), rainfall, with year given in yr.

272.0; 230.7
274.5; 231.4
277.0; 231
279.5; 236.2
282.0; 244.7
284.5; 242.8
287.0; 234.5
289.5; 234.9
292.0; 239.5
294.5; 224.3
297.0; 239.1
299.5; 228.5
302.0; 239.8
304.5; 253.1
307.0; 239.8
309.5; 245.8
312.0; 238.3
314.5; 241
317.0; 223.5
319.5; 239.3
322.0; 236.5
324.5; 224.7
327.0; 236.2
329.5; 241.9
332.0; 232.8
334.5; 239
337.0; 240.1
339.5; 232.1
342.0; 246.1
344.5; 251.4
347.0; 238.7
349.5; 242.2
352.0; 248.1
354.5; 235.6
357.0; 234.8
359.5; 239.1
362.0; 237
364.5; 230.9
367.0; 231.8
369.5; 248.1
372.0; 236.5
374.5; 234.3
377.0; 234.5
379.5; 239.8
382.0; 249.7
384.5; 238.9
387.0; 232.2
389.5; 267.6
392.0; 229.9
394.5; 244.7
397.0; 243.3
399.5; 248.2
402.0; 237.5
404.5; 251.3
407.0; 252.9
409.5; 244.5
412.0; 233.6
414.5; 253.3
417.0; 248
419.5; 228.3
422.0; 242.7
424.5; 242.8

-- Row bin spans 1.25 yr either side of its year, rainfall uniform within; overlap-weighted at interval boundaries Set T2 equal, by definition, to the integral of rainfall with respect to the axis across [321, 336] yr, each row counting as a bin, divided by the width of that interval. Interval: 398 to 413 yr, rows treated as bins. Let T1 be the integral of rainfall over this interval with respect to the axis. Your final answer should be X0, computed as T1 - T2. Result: 3437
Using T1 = 3672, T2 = 235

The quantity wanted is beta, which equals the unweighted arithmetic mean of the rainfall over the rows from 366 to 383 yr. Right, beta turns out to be 239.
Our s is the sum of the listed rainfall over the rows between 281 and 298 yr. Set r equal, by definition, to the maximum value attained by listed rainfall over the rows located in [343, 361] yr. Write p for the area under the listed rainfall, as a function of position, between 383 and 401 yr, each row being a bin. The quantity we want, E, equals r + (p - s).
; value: 2975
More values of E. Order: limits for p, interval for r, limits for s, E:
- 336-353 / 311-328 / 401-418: 2645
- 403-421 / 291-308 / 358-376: 2995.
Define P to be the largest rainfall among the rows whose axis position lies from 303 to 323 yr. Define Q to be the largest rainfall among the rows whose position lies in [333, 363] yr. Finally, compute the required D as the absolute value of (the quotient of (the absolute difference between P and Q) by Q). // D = 0.007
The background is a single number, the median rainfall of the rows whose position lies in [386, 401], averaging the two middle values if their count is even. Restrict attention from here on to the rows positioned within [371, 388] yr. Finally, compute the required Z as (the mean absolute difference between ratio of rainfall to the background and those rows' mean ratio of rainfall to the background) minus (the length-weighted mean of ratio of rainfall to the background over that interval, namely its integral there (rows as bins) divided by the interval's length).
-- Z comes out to -0.959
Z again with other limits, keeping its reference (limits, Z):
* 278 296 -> -0.950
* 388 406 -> -0.974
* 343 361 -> -0.969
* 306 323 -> -0.956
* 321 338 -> -0.950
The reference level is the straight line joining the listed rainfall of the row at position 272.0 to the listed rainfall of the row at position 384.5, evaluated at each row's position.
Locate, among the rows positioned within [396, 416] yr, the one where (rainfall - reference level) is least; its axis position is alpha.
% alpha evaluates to 412.0 yr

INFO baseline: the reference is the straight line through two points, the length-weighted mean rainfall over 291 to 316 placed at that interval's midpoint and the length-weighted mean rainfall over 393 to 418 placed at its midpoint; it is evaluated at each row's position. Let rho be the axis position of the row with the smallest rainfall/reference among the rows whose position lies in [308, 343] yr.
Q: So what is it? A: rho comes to 317.0 yr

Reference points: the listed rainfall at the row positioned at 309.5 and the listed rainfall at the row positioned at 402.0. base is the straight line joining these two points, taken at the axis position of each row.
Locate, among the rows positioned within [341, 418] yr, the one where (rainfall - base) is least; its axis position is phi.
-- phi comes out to 364.5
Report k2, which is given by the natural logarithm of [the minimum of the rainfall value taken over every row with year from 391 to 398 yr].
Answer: 5.44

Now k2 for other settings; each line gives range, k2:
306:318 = 5.41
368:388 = 5.45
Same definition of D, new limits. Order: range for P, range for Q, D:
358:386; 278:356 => 0.013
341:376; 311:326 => 0.043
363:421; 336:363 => 0.064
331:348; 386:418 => 0.061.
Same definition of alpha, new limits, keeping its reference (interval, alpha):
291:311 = 294.5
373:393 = 392.0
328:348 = 339.5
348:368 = 364.5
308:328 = 317.0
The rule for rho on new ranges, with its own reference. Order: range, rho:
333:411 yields 392.0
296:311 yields 299.5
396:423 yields 419.5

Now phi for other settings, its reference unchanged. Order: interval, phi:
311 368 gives 317.0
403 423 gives 419.5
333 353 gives 339.5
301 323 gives 317.0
